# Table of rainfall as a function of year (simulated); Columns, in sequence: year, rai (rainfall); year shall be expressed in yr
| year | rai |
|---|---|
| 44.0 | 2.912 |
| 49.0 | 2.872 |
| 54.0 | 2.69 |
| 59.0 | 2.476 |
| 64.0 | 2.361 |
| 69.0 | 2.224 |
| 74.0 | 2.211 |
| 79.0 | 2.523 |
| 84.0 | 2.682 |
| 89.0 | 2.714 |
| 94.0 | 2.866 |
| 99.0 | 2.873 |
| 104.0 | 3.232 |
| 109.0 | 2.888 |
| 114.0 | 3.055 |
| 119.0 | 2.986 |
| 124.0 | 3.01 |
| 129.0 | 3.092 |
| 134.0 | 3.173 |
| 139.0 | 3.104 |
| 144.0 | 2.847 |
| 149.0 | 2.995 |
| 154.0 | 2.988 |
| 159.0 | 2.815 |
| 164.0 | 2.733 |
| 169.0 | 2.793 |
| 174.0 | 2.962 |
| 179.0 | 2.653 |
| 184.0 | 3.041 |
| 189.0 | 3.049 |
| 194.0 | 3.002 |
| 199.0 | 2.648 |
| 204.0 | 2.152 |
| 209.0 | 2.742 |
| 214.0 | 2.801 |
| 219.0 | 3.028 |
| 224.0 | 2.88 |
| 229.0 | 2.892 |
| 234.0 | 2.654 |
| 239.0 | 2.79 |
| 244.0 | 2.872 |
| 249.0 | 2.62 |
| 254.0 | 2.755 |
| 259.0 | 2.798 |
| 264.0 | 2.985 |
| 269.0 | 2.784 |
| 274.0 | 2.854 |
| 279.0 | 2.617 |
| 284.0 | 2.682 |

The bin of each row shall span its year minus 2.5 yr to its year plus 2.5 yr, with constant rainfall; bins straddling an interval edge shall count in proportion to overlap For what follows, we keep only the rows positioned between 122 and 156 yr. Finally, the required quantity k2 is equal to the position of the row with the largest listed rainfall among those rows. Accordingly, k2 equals 134.0 yr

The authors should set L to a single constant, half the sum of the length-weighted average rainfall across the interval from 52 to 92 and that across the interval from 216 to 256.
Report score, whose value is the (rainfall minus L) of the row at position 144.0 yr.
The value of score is 0.20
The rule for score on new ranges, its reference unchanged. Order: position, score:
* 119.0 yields 0.34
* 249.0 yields -0.03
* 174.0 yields 0.31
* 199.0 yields 0.00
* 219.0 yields 0.38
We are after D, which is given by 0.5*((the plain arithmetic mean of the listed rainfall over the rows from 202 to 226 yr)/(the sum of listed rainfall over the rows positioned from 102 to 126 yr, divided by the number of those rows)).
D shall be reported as 0.448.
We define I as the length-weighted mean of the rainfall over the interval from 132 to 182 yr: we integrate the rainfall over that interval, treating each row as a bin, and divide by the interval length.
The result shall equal 2.90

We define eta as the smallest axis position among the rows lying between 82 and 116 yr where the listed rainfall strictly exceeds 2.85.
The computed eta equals 94.0 yr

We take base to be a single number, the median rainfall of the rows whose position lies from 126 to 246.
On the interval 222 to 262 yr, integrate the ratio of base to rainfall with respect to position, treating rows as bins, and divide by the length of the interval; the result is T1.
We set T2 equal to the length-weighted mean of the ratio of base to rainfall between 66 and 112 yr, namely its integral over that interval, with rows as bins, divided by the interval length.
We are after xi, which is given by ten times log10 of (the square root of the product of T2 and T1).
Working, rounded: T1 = 1.03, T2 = 1.08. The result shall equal 0.25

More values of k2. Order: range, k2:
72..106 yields 104.0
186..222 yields 189.0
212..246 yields 219.0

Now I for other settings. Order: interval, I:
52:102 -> 2.57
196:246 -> 2.75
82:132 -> 2.94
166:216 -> 2.78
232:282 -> 2.77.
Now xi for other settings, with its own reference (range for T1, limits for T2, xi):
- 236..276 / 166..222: 0.13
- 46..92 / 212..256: 0.34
